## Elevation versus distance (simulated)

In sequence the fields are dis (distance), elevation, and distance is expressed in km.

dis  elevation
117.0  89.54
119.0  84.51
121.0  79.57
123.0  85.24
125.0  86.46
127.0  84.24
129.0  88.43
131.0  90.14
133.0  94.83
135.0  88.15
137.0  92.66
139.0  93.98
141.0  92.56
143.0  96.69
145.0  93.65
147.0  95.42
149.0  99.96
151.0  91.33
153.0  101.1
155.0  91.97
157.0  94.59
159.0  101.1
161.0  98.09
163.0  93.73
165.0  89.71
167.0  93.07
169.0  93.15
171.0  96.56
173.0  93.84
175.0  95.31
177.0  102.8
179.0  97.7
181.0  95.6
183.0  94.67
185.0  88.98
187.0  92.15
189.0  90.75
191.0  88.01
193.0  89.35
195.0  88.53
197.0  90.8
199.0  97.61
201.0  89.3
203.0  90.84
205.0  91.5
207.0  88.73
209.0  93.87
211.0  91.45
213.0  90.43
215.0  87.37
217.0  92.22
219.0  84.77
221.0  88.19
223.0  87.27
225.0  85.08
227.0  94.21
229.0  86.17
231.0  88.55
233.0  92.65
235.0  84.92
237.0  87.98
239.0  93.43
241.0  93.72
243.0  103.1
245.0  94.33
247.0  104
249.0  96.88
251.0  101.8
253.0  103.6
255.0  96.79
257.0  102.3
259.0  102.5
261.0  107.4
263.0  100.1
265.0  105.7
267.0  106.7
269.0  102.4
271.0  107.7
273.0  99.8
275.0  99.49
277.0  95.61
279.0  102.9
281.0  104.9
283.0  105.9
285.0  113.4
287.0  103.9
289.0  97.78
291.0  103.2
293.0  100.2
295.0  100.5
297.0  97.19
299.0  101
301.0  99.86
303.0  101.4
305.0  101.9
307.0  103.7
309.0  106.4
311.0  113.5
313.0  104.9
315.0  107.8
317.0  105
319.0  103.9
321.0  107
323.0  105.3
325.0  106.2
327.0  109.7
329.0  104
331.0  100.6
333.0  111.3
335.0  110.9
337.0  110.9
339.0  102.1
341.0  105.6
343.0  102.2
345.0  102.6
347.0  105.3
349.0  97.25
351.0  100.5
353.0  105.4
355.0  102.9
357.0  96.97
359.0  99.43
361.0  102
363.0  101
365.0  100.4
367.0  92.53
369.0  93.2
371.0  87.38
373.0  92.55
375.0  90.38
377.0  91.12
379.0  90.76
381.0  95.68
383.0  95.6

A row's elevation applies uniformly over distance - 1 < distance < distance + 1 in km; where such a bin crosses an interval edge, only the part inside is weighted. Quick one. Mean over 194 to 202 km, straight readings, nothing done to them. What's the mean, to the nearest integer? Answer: 92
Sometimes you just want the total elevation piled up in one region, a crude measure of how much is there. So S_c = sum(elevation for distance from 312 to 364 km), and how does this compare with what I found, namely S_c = 2711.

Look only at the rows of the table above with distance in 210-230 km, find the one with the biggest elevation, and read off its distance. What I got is 227.0 km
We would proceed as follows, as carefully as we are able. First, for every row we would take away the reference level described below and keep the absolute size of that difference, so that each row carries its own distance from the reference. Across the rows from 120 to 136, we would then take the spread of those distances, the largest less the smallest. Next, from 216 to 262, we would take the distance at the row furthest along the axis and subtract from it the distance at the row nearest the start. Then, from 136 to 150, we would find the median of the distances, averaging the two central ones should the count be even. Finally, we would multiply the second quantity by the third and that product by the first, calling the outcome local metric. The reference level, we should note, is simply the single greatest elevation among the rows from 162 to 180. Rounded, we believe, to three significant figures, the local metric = -805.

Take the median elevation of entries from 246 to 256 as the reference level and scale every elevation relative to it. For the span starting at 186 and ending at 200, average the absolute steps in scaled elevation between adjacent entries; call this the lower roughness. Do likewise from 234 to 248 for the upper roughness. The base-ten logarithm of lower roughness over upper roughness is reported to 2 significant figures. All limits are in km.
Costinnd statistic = -0.38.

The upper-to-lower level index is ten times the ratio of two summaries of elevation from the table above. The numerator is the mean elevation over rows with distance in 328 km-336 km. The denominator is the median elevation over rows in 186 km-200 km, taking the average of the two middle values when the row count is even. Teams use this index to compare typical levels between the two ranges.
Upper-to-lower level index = 11.8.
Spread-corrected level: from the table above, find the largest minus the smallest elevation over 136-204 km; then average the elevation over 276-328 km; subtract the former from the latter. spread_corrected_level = 89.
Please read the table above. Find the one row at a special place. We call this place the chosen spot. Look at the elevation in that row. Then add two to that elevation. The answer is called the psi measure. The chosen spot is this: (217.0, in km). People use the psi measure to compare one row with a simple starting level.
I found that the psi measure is 94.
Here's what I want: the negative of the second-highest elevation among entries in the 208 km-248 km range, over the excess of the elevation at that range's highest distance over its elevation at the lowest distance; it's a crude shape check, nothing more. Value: -10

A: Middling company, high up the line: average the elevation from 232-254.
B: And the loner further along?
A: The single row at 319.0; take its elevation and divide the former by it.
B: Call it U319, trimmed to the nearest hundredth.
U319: 0.92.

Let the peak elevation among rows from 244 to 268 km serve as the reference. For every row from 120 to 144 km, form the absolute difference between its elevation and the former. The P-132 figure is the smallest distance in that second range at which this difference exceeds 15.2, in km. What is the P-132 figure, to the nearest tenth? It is 121.0 km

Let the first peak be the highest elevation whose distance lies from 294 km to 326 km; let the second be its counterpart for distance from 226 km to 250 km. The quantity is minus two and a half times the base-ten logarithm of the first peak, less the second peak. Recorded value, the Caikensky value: -109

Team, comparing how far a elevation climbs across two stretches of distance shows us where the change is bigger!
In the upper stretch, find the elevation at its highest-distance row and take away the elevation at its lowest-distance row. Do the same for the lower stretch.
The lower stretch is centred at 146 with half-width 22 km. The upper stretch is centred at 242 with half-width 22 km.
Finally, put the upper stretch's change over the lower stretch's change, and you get 1.8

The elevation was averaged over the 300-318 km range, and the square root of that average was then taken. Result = 10.2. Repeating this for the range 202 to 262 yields 9.7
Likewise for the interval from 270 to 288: 10.2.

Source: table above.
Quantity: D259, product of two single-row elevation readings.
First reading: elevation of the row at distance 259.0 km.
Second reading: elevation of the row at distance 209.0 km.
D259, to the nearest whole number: 9622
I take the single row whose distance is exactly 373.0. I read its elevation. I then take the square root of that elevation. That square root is 9.6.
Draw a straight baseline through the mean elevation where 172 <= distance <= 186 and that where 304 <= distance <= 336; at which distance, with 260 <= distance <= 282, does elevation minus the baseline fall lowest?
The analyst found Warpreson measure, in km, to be 277.0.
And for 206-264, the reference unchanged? 235.0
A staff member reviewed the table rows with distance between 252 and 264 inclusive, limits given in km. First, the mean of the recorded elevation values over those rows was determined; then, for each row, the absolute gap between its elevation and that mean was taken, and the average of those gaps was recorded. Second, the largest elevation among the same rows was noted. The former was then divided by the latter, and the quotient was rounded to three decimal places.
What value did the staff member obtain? 0.023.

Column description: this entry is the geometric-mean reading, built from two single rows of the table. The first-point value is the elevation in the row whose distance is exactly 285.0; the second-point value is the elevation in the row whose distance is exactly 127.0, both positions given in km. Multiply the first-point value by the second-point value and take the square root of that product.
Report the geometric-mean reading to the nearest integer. 98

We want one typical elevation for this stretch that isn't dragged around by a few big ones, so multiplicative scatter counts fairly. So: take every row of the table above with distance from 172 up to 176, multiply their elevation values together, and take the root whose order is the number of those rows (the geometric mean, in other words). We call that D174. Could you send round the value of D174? 94.6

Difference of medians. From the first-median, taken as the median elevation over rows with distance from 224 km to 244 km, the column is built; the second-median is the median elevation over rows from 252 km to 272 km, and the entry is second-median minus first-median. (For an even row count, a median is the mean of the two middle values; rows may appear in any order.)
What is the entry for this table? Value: 12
